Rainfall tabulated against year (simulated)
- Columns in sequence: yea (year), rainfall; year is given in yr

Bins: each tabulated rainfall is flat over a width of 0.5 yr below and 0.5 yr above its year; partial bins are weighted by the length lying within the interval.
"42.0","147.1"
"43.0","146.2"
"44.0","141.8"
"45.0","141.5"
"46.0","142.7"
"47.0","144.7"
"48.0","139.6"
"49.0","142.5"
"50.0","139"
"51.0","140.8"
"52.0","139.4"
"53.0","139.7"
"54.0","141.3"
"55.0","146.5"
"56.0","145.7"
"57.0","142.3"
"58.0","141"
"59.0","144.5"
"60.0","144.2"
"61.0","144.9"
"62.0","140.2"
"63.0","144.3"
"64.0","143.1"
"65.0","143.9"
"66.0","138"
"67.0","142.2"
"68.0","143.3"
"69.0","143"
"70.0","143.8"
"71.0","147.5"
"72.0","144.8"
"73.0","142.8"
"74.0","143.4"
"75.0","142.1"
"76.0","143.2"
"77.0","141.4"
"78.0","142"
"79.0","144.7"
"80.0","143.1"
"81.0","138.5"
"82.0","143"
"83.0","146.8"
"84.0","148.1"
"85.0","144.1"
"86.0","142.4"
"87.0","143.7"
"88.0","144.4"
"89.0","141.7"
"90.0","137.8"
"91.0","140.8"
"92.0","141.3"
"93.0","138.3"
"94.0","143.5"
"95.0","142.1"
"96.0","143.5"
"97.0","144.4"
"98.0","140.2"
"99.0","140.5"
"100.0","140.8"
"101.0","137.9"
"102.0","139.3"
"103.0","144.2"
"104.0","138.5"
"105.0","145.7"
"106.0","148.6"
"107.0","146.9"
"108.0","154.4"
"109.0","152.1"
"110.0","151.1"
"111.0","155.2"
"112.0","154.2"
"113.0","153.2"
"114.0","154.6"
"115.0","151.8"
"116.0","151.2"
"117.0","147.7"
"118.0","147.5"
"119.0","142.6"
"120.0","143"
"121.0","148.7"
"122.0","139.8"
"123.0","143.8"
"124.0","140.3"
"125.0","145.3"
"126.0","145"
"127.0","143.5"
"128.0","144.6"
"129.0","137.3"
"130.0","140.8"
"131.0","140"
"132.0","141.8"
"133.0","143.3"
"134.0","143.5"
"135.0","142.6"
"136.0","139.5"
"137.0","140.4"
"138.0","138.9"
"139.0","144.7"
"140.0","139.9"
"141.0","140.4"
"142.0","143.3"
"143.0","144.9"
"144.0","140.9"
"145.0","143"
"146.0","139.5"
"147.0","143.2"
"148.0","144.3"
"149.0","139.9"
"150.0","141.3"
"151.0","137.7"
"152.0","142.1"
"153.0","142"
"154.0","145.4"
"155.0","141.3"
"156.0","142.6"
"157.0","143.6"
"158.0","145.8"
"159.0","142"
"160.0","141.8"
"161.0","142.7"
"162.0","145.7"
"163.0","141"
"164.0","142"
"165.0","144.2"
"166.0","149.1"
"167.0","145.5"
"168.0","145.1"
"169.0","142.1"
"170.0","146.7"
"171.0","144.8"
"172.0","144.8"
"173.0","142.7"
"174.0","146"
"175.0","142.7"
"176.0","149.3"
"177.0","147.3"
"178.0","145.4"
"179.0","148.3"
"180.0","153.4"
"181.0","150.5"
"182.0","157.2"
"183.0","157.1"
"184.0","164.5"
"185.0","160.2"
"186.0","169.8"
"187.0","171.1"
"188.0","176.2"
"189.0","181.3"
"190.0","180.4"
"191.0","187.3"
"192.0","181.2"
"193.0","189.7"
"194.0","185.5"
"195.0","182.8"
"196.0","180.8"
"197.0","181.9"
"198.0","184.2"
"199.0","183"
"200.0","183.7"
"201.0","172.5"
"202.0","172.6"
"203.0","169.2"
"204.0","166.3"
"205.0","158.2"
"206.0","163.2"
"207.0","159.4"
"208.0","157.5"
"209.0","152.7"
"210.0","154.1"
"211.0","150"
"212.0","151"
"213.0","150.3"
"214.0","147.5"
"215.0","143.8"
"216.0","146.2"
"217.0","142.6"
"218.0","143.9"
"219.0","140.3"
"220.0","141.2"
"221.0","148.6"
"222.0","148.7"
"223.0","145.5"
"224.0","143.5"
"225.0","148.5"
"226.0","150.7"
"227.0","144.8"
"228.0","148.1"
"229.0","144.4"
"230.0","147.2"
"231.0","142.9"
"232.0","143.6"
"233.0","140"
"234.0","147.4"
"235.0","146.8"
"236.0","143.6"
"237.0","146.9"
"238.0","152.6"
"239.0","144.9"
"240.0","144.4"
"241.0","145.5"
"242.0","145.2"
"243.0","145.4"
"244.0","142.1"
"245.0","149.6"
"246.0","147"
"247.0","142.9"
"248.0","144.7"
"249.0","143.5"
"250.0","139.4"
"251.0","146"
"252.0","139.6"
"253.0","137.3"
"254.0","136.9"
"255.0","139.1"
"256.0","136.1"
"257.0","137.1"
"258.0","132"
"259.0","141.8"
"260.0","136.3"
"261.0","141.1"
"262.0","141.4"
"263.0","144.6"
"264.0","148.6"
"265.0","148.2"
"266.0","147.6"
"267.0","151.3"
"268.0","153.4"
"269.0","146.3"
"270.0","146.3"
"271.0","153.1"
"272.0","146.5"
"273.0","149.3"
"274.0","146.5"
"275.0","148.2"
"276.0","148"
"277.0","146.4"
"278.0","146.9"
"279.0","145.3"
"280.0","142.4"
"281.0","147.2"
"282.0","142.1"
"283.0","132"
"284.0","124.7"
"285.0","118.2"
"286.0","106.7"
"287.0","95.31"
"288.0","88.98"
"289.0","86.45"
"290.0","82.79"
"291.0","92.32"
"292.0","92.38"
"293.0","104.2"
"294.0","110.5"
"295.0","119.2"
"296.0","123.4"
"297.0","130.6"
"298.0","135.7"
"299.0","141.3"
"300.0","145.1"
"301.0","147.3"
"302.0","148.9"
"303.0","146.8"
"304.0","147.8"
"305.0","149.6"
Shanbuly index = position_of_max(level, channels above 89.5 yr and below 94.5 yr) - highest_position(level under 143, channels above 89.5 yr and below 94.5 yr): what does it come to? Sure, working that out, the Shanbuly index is 1 yr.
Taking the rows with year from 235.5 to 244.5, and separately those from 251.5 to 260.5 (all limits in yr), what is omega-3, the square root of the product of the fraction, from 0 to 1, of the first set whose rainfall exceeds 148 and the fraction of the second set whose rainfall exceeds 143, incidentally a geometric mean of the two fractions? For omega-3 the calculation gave 0.0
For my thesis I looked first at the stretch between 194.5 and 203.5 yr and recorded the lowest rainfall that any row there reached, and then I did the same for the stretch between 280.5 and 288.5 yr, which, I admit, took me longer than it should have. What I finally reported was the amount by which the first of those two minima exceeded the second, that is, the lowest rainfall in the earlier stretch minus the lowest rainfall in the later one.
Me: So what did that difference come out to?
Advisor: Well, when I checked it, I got 80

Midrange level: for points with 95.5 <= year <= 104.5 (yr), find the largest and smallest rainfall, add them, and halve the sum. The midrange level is 141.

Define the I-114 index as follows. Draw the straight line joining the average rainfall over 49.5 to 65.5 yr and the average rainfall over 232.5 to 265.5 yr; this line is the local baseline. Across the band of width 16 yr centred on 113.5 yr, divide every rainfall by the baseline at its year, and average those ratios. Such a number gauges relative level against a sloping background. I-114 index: 1.05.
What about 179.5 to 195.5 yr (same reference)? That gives 1.20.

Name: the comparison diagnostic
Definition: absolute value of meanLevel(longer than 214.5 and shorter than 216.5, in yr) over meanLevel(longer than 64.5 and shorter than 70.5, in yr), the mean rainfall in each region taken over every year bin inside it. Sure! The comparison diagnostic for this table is 1.018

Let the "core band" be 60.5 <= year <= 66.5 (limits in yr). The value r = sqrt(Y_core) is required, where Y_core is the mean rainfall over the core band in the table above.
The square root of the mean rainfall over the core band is 11.9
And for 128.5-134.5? 11.9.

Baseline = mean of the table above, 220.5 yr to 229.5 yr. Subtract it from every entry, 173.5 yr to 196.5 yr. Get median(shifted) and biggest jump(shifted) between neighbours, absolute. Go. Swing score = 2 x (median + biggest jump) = 54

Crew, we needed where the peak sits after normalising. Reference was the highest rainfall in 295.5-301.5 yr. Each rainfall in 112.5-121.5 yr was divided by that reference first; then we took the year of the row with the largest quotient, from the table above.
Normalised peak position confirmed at 114.0 yr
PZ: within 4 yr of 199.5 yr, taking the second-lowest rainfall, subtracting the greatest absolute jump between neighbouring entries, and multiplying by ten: 1613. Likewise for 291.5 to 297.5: 924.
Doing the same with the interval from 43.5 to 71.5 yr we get 1331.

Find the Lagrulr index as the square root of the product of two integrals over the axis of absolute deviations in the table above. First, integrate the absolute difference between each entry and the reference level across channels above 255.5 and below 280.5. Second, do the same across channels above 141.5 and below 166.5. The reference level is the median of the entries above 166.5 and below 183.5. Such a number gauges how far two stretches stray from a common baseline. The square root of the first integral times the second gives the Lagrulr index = 93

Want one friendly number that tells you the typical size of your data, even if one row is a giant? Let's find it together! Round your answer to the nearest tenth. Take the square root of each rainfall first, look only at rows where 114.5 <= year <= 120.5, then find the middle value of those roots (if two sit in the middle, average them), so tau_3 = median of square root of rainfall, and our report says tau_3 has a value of 12.1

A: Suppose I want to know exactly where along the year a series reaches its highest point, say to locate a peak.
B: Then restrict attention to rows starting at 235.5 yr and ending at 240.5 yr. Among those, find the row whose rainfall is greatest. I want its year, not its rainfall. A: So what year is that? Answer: 238.0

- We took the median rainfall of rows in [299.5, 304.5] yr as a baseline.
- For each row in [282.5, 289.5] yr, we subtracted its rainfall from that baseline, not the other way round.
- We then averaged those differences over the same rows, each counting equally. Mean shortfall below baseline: 39.8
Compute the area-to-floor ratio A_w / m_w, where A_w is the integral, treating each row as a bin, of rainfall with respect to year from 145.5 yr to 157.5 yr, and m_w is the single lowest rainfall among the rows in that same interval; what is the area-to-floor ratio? 12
